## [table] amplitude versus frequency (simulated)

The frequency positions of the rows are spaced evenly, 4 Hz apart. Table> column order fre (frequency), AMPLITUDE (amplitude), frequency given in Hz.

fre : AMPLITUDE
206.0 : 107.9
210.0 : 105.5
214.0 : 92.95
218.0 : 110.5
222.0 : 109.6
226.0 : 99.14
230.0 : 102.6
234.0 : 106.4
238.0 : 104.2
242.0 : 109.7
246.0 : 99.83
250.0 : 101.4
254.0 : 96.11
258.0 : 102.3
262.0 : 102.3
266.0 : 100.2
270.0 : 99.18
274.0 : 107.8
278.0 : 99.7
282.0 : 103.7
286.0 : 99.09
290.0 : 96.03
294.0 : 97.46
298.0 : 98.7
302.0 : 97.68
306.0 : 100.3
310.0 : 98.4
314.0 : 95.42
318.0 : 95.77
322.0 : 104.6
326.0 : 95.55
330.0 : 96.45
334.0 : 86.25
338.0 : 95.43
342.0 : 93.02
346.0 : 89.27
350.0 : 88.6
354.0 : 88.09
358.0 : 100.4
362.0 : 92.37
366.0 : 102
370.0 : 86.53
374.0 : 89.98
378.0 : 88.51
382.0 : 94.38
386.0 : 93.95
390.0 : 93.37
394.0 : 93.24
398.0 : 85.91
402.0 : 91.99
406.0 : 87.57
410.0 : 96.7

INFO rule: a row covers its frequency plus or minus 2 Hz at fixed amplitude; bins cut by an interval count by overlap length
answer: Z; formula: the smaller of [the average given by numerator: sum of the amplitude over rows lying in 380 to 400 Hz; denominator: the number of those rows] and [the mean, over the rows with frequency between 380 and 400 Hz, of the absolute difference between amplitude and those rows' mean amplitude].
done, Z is 2.5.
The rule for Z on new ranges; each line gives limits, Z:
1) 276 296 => 2.0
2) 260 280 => 2.6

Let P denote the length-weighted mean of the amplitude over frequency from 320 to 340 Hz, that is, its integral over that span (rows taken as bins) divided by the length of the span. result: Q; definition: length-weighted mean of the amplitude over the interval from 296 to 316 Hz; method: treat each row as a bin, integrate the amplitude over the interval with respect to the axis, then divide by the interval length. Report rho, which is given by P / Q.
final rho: 0.98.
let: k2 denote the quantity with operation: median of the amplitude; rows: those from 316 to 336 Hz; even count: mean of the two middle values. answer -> 96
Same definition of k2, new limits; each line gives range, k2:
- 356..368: 100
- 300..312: 98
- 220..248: 104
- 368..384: 89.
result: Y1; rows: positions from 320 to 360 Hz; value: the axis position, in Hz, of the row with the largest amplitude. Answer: 322.0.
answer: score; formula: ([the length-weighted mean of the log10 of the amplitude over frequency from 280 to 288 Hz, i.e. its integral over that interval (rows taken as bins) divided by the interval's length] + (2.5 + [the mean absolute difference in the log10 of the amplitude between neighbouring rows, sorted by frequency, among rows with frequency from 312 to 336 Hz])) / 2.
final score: 2.27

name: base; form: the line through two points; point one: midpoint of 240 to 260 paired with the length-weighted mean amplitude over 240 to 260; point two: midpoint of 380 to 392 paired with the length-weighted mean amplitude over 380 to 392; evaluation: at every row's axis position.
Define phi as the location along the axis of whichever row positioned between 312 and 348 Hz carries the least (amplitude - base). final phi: 334.0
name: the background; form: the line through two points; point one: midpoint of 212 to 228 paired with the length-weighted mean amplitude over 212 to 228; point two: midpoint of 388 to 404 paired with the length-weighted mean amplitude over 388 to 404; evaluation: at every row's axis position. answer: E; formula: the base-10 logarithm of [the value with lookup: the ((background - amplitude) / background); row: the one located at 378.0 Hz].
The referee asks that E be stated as -1.38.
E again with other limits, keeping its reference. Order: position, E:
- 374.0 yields -1.55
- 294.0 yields -2.23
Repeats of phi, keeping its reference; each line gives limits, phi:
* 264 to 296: 290.0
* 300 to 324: 314.0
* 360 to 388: 370.0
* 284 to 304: 290.0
